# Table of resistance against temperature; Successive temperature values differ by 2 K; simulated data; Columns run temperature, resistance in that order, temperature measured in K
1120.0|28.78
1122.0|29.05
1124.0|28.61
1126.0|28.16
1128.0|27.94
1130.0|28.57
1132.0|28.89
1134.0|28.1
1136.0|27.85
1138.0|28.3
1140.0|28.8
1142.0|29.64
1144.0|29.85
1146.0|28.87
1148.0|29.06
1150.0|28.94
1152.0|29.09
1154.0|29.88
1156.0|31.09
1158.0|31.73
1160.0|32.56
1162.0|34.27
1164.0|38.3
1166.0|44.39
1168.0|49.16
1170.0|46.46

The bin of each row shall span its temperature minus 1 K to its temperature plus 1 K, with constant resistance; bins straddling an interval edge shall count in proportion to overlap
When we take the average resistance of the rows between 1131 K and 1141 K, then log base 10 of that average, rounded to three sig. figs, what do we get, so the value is 1.45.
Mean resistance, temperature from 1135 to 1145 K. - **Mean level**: 28.9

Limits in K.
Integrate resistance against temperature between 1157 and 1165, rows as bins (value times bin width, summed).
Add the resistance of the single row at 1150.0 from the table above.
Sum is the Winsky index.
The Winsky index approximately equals 303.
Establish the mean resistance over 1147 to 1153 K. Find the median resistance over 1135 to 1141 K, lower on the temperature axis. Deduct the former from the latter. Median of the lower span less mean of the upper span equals -1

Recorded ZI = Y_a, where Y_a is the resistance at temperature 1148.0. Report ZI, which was 29.06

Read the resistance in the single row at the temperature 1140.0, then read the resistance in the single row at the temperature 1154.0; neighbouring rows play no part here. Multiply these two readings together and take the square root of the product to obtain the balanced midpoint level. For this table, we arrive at 29.3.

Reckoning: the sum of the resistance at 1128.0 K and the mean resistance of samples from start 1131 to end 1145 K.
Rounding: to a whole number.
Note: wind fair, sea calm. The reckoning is 57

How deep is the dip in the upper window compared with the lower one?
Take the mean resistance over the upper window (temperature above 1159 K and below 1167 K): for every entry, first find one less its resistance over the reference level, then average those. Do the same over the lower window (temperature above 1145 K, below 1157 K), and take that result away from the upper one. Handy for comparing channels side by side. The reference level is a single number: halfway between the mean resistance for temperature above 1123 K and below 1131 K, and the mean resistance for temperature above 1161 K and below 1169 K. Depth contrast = -0.23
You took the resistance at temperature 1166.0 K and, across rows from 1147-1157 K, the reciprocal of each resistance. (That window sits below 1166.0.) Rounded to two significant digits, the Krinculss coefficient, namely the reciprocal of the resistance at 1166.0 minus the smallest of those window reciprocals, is -0.0096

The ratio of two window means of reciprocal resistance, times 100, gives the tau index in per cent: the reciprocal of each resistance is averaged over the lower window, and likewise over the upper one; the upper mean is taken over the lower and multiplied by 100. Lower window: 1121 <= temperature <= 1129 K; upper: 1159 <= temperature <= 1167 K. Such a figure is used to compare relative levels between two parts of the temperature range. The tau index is 77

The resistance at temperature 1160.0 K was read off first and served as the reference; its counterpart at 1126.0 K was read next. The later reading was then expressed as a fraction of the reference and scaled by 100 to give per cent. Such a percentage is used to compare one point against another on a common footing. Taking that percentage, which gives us 86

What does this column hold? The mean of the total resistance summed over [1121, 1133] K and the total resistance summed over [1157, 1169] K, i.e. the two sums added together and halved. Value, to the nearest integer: 201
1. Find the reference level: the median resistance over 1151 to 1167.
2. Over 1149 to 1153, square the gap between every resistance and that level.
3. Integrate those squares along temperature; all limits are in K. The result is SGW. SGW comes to 39.2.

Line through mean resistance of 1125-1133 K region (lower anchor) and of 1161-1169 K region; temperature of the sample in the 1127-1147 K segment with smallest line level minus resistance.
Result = 1128.0 K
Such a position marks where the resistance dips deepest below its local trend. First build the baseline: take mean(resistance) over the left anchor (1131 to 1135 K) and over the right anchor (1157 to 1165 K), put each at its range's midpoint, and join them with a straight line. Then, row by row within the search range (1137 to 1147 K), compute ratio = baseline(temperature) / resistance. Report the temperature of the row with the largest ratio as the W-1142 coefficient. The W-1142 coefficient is 1146.0 K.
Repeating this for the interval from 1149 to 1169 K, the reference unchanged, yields 1152.0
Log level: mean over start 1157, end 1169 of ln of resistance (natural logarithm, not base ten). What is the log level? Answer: 3.63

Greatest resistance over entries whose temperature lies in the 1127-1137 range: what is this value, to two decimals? 28.89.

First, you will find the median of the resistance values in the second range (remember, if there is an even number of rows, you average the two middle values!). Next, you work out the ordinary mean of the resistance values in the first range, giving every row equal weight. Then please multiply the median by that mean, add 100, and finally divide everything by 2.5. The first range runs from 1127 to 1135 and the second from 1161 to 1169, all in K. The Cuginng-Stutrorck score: 509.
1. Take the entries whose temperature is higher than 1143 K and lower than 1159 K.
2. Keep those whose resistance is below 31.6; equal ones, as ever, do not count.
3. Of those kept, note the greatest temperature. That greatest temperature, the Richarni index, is 1156.0 K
